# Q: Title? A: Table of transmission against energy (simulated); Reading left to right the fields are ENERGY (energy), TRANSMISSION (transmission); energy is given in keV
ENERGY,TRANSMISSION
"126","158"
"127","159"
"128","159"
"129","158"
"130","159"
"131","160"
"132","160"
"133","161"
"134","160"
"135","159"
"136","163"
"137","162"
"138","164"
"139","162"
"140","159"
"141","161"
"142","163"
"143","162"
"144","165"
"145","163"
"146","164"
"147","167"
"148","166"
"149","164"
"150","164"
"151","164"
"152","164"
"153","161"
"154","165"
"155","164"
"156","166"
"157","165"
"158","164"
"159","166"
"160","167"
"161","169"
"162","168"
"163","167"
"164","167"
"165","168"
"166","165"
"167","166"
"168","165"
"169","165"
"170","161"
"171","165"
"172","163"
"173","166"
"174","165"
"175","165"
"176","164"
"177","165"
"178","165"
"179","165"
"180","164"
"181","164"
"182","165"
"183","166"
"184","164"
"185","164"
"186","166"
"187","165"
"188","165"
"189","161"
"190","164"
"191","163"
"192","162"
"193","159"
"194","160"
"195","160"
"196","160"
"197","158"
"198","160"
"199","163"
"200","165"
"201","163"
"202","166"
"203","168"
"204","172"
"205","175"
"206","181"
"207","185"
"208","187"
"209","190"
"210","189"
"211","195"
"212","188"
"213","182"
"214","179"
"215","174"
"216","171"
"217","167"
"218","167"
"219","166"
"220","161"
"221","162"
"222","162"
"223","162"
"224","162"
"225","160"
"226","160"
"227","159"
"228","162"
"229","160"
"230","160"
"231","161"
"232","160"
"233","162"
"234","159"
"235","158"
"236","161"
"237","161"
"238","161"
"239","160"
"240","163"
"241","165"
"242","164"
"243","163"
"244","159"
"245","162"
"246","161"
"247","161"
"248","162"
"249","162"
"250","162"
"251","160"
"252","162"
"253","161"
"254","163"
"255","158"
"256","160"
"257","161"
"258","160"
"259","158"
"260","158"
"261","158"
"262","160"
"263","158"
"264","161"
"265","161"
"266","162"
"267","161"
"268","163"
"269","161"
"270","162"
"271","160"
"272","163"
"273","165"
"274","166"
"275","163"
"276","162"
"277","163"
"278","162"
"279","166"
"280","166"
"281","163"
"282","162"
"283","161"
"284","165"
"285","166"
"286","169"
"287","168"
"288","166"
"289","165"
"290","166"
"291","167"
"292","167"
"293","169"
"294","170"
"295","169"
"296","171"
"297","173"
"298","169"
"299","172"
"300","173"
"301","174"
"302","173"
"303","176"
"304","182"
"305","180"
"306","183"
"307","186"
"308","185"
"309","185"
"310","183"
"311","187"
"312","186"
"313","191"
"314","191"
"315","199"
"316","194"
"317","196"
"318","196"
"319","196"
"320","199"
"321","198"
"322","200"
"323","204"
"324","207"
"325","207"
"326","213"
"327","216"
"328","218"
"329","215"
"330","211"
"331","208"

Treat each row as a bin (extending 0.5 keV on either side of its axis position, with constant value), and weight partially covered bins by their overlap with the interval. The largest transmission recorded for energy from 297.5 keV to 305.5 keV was 182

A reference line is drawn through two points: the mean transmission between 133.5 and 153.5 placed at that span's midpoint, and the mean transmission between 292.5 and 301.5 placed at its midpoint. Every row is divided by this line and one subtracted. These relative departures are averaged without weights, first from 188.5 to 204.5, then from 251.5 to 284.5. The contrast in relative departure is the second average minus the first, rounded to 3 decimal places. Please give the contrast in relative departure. -0.029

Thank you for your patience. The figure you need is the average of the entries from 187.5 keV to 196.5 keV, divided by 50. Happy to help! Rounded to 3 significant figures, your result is 3.23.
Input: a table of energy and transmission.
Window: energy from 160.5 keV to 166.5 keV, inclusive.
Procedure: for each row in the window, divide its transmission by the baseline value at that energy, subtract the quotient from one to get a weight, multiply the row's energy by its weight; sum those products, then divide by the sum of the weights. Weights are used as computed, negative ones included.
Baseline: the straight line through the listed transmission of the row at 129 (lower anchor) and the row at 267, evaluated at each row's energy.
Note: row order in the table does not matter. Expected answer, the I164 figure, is 163.3 keV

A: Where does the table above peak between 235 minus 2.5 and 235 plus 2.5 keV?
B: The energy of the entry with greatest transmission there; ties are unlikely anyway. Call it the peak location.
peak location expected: 233 keV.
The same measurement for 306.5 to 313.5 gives 313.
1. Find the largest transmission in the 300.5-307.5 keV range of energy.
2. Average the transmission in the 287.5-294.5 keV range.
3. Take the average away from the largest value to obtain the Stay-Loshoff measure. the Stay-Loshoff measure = 19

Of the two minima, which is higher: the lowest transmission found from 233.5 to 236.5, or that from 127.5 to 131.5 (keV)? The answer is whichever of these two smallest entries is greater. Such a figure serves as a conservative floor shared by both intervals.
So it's 158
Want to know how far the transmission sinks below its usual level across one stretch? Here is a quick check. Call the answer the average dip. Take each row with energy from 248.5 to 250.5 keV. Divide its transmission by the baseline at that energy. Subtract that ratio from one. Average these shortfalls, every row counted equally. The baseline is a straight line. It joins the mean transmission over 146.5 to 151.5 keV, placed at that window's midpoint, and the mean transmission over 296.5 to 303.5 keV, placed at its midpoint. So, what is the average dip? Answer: 0.048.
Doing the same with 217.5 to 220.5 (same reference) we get 0.024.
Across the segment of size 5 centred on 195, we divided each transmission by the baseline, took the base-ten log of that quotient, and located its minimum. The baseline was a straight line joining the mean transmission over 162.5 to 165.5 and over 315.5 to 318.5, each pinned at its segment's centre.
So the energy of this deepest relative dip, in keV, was 197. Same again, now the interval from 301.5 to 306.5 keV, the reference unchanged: 302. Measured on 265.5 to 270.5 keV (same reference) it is 269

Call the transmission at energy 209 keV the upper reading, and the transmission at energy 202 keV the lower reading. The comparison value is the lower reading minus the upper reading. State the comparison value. -24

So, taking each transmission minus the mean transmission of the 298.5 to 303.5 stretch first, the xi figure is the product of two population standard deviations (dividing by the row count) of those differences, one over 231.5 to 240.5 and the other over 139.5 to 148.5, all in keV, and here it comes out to 3.4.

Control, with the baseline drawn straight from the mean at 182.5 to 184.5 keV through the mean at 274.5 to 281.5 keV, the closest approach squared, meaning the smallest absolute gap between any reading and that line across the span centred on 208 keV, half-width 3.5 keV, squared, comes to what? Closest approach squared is 107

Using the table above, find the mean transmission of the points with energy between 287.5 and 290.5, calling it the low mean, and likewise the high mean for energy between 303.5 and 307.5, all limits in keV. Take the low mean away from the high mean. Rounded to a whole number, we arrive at 17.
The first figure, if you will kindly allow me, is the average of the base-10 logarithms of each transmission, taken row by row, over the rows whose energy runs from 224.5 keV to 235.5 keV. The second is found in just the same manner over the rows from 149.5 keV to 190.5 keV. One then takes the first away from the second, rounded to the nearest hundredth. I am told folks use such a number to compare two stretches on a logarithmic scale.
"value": 0.01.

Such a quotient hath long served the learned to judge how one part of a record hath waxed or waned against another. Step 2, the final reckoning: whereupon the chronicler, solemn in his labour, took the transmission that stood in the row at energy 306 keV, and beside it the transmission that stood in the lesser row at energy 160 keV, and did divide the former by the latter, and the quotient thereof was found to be 1.10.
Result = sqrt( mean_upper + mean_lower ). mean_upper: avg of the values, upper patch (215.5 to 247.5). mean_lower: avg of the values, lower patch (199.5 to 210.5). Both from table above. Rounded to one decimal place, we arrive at 18.4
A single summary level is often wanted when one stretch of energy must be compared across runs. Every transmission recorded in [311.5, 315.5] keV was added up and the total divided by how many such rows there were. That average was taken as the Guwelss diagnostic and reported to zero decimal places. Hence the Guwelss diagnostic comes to 192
